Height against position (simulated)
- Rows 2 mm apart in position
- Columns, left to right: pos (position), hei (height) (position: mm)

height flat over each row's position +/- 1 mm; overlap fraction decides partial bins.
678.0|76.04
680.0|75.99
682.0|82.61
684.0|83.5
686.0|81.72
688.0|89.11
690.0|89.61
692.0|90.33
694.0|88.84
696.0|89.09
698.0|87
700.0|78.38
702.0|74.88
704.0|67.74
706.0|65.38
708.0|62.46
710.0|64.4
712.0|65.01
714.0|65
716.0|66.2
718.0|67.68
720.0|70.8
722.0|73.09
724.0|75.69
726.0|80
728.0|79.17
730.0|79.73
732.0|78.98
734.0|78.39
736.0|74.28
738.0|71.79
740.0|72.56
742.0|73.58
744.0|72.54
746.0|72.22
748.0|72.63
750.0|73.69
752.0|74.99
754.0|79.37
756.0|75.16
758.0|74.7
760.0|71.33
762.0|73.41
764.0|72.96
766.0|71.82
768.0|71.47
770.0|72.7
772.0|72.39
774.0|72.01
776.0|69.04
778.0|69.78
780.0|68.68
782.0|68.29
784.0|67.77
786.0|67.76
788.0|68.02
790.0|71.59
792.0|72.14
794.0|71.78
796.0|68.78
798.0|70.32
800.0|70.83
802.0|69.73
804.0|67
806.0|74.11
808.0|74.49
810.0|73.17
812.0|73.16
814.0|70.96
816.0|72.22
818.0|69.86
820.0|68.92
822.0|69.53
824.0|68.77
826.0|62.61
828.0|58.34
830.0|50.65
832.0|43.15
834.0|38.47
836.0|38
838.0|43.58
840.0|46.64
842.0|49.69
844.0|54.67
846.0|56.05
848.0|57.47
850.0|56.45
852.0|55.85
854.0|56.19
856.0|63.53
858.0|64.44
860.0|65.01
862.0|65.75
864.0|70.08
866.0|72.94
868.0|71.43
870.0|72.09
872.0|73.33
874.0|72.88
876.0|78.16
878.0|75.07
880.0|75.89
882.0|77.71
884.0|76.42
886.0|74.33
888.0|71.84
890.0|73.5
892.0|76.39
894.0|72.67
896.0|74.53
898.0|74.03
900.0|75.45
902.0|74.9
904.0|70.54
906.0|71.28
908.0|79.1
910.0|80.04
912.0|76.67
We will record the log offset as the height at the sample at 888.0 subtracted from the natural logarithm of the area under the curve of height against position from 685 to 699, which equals -65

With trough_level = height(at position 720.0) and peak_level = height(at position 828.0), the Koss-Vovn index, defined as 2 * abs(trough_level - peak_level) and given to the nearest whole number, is 25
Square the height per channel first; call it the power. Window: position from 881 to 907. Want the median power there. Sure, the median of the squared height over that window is 5525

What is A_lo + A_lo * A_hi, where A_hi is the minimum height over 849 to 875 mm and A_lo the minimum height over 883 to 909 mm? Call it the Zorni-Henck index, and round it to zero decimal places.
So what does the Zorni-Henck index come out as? 4010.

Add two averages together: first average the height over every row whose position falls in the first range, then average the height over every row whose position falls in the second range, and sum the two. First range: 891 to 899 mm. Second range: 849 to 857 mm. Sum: 132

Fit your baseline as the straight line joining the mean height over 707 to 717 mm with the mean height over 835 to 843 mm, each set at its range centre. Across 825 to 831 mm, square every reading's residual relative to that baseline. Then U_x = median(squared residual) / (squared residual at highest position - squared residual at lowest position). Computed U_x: -1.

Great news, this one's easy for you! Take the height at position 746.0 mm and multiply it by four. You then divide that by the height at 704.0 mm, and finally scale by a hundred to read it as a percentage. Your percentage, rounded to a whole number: 426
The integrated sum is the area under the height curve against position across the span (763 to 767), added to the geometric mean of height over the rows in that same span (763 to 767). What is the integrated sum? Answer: 362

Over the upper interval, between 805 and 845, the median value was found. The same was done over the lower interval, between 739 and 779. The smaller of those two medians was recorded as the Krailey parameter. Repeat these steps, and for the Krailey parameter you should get 66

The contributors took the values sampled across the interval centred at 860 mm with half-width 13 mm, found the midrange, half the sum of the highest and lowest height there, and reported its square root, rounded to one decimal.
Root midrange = 8.0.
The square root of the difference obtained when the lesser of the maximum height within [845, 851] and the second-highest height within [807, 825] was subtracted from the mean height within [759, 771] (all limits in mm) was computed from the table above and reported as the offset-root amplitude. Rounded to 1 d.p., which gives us 3.8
